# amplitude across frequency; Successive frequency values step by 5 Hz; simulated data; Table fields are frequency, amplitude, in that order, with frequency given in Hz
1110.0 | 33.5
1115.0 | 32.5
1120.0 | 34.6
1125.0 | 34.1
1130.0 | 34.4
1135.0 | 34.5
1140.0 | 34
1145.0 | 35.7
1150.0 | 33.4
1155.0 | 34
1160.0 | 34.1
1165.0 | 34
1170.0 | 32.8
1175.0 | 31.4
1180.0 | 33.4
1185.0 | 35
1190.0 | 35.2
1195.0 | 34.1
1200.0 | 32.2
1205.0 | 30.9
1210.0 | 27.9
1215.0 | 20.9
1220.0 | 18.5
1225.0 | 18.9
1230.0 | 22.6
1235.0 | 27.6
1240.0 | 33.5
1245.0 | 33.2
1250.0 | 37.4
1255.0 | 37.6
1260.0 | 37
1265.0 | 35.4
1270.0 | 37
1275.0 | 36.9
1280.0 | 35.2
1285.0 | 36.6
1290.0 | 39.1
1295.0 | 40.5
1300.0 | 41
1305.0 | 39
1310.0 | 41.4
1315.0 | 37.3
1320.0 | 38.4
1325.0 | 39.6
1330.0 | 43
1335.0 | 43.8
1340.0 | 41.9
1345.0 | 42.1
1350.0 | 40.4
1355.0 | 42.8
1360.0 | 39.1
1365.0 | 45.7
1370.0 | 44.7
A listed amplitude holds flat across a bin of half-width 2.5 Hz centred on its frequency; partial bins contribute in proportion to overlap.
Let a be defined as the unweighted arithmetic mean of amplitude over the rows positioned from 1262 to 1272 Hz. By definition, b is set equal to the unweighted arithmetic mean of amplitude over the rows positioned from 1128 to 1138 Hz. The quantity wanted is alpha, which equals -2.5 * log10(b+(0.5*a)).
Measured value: -4.30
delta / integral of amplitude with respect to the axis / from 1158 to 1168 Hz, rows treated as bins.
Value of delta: 340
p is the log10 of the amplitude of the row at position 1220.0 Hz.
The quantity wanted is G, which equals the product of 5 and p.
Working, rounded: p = 1.27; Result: 6.34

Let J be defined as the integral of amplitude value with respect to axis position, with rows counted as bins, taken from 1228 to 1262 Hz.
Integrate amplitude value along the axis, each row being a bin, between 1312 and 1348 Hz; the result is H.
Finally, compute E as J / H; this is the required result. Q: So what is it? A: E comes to 0.76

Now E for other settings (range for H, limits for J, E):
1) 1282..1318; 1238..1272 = 0.86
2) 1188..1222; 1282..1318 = 1.45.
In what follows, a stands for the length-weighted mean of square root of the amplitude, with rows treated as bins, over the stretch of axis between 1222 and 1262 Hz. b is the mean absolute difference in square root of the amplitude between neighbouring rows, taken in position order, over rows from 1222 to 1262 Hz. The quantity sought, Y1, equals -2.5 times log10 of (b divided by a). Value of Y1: 3.3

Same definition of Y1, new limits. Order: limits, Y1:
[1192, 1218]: 3.1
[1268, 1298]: 4.3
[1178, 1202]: 4.4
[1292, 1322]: 4.0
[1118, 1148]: 5.1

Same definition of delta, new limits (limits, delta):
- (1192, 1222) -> 831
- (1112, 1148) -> 1232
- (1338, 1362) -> 991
